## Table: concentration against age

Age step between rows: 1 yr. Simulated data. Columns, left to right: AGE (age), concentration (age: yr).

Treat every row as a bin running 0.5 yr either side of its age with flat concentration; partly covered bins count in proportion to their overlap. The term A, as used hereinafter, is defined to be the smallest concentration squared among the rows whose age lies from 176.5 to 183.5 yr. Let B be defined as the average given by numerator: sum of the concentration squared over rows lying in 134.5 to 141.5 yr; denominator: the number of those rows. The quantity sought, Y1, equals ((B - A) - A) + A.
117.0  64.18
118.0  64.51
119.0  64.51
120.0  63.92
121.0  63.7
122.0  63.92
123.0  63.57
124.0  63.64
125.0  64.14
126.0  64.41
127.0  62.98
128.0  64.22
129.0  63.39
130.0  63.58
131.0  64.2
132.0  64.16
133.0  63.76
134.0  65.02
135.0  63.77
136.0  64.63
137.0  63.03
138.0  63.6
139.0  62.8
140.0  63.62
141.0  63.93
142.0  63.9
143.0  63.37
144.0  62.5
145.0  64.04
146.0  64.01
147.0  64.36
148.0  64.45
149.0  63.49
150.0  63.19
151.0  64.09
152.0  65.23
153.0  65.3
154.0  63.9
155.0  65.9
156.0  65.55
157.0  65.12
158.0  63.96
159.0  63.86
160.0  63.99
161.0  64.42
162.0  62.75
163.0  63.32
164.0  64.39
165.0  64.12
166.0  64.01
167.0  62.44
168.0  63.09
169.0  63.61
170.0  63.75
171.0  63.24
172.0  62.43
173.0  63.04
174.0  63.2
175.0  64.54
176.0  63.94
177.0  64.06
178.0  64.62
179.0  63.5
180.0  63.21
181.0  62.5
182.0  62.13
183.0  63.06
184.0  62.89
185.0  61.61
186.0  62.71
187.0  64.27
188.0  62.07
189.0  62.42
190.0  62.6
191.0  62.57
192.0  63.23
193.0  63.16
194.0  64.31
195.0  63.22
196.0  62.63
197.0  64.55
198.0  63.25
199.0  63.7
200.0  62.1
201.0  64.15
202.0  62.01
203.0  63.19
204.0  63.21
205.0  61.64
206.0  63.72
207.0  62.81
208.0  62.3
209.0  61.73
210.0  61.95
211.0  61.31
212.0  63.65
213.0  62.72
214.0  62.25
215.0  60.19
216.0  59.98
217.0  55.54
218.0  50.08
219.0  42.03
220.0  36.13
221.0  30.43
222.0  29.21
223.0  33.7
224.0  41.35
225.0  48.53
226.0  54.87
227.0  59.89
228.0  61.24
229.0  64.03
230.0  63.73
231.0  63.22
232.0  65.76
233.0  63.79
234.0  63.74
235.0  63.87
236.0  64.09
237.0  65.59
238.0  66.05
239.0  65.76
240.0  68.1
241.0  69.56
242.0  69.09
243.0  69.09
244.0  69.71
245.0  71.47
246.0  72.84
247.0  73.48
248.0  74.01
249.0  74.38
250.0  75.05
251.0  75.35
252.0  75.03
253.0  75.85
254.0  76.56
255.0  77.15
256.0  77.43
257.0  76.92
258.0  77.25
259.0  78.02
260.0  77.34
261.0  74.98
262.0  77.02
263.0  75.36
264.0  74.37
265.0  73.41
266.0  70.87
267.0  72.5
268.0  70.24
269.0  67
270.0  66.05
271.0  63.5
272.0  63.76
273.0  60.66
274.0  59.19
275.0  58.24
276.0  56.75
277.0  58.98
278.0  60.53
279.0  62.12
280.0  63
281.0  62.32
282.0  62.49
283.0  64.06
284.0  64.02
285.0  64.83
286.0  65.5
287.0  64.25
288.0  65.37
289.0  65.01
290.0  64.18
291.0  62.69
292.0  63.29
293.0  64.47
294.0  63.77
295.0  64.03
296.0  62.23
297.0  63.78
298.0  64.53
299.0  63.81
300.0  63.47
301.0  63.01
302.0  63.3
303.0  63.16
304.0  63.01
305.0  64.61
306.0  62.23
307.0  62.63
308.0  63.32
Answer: 188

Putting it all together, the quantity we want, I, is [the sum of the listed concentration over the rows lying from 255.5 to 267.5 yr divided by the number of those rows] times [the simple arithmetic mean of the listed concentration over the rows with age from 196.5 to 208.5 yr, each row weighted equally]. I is 4758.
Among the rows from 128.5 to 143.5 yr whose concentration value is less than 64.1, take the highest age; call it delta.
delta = 143.0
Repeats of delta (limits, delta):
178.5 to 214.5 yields 214.0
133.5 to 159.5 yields 159.0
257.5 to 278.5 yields 278.0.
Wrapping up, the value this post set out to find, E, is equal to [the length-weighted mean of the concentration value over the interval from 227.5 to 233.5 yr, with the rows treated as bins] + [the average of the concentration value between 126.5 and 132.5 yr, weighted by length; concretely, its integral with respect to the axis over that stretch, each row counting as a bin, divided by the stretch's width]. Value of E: 127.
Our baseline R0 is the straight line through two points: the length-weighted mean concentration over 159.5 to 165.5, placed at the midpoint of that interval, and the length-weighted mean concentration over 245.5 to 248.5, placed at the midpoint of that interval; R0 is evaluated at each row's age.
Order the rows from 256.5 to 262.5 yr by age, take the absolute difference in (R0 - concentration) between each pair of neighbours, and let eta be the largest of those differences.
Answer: 2.5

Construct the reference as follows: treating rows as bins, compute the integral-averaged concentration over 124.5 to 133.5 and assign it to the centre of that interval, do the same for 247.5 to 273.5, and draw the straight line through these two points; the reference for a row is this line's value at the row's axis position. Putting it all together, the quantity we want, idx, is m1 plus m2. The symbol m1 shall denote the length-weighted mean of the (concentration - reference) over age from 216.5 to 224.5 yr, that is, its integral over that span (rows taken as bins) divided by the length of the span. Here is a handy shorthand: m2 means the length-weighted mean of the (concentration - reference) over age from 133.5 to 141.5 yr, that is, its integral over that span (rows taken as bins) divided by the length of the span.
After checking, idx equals -31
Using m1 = -30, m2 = -0.7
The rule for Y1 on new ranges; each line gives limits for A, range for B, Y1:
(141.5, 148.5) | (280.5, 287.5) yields 181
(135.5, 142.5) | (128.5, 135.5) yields 150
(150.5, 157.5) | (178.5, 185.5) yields -152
